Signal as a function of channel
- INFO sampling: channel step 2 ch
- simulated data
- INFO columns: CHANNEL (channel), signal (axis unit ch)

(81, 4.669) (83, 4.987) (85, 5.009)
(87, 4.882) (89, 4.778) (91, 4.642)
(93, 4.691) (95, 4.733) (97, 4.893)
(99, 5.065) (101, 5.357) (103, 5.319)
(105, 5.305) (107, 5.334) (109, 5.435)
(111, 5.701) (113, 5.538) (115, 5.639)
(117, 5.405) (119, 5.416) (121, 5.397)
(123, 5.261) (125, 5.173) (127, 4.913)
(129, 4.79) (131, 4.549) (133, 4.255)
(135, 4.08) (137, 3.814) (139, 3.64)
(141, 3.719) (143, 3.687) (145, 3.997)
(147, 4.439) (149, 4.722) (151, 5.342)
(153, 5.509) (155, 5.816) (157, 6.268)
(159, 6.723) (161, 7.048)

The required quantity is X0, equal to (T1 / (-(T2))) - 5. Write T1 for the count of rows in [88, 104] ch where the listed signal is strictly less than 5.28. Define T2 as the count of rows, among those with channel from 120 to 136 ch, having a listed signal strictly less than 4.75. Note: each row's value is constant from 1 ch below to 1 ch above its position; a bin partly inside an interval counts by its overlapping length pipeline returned -7.0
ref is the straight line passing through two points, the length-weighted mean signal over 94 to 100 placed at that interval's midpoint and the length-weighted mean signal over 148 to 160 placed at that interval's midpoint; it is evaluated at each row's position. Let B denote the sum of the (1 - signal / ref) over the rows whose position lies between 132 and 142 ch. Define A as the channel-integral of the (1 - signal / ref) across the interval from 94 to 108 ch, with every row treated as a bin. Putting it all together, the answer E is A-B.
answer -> -2.0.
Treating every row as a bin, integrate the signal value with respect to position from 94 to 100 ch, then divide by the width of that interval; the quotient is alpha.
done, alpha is 4.9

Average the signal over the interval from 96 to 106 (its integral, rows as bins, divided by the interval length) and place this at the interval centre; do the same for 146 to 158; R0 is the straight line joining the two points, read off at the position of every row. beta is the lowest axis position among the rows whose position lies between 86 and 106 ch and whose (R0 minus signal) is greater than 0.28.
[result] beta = 89 ch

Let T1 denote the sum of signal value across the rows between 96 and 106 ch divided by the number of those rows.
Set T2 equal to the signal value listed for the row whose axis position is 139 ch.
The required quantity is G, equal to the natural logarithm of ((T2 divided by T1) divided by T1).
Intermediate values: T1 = 5.2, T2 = 3.64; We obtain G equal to -2.0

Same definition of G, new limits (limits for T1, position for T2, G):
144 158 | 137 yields -1.9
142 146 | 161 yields -0.7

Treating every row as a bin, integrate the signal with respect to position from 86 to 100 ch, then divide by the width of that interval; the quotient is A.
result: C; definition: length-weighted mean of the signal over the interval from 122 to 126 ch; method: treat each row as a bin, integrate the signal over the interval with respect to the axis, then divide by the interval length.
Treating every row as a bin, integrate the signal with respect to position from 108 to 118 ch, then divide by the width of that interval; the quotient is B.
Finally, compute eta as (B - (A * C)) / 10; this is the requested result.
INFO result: -2.0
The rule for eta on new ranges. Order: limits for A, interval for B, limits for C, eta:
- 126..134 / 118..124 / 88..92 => -1.6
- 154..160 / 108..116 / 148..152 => -2.6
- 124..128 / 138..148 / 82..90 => -2.1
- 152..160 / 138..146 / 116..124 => -2.9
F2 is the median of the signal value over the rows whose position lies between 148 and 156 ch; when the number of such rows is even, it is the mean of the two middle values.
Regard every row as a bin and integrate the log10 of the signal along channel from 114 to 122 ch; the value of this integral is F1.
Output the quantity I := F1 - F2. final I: 0.5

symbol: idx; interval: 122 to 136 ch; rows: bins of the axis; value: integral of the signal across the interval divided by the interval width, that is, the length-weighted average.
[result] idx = 4.72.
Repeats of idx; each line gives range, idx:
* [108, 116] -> 5.58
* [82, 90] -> 4.91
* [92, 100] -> 4.85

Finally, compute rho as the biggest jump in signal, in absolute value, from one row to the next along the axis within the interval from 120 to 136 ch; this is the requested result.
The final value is 0.294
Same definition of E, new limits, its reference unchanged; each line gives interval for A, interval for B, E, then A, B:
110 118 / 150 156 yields -0.7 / -0.7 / 0.1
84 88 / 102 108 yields 0.0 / -0.2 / -0.2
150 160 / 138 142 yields -1.0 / -0.3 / 0.7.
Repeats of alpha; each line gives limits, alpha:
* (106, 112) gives 5.5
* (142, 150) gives 4.2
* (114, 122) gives 5.5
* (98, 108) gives 5.3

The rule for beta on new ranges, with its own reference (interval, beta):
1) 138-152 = 139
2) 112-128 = 127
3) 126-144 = 127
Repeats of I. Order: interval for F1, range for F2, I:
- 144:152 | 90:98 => 0.6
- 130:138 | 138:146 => 1.3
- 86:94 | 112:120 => -0.1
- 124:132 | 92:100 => 0.7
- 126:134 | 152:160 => -0.7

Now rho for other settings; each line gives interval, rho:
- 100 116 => 0.266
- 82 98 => 0.160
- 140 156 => 0.620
